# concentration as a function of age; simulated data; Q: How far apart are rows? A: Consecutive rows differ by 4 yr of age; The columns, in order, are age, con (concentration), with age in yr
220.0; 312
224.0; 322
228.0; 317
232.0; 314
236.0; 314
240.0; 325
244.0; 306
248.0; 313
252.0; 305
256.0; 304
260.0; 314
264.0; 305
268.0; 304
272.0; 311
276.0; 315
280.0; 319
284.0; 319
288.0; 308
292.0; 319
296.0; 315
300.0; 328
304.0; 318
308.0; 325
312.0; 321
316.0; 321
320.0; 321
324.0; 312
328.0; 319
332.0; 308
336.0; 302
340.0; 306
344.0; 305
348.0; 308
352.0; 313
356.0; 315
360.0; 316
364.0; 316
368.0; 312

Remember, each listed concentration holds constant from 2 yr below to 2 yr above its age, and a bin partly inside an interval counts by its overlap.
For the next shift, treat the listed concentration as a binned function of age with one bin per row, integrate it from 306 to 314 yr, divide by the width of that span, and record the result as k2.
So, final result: 323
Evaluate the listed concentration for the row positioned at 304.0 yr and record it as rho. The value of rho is 318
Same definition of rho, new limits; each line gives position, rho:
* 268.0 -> 304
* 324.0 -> 312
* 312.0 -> 321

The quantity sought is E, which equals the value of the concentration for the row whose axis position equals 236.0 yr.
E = 314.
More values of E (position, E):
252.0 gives 305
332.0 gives 308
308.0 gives 325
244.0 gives 306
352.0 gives 313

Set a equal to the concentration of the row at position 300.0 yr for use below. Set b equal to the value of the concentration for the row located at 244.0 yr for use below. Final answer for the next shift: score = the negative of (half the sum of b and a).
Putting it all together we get -317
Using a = 328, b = 306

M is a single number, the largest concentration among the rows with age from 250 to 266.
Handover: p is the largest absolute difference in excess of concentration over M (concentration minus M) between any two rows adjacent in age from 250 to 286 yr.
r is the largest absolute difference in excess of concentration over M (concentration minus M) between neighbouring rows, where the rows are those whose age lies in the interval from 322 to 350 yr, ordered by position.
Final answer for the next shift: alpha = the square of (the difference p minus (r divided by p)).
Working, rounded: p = 10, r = 11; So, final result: 79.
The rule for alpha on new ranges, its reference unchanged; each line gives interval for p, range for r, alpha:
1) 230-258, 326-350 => 339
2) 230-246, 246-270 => 341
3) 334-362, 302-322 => 13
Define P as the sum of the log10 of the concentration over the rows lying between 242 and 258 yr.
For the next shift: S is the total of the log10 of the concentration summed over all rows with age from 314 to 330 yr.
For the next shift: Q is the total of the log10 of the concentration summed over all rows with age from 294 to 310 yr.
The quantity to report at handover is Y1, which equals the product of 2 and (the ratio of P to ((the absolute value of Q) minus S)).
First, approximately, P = 9.9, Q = 10.0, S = 10.0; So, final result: 1134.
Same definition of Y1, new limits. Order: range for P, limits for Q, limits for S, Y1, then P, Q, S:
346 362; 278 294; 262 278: 479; 10.0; 10.0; 10.0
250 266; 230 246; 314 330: -1021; 9.9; 10.0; 10.0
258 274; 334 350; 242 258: -2020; 10.0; 9.9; 9.9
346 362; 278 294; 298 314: -543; 10.0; 10.0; 10.0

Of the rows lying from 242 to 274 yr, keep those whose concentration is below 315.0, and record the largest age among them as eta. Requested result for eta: 272.0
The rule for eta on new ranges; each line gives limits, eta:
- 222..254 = 252.0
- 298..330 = 324.0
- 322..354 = 352.0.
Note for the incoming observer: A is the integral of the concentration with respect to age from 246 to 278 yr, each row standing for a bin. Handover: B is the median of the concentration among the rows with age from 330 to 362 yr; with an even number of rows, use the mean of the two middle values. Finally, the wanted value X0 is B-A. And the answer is -9576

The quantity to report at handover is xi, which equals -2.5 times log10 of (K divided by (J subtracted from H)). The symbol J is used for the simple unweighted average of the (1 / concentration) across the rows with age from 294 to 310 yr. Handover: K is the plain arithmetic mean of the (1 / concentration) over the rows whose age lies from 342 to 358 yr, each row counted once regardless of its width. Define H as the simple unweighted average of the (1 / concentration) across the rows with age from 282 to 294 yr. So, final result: -4.3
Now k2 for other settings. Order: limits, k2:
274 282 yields 317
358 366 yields 316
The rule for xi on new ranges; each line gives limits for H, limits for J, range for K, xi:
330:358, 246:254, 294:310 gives -6.3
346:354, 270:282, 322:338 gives -4.6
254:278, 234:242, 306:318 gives -3.6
